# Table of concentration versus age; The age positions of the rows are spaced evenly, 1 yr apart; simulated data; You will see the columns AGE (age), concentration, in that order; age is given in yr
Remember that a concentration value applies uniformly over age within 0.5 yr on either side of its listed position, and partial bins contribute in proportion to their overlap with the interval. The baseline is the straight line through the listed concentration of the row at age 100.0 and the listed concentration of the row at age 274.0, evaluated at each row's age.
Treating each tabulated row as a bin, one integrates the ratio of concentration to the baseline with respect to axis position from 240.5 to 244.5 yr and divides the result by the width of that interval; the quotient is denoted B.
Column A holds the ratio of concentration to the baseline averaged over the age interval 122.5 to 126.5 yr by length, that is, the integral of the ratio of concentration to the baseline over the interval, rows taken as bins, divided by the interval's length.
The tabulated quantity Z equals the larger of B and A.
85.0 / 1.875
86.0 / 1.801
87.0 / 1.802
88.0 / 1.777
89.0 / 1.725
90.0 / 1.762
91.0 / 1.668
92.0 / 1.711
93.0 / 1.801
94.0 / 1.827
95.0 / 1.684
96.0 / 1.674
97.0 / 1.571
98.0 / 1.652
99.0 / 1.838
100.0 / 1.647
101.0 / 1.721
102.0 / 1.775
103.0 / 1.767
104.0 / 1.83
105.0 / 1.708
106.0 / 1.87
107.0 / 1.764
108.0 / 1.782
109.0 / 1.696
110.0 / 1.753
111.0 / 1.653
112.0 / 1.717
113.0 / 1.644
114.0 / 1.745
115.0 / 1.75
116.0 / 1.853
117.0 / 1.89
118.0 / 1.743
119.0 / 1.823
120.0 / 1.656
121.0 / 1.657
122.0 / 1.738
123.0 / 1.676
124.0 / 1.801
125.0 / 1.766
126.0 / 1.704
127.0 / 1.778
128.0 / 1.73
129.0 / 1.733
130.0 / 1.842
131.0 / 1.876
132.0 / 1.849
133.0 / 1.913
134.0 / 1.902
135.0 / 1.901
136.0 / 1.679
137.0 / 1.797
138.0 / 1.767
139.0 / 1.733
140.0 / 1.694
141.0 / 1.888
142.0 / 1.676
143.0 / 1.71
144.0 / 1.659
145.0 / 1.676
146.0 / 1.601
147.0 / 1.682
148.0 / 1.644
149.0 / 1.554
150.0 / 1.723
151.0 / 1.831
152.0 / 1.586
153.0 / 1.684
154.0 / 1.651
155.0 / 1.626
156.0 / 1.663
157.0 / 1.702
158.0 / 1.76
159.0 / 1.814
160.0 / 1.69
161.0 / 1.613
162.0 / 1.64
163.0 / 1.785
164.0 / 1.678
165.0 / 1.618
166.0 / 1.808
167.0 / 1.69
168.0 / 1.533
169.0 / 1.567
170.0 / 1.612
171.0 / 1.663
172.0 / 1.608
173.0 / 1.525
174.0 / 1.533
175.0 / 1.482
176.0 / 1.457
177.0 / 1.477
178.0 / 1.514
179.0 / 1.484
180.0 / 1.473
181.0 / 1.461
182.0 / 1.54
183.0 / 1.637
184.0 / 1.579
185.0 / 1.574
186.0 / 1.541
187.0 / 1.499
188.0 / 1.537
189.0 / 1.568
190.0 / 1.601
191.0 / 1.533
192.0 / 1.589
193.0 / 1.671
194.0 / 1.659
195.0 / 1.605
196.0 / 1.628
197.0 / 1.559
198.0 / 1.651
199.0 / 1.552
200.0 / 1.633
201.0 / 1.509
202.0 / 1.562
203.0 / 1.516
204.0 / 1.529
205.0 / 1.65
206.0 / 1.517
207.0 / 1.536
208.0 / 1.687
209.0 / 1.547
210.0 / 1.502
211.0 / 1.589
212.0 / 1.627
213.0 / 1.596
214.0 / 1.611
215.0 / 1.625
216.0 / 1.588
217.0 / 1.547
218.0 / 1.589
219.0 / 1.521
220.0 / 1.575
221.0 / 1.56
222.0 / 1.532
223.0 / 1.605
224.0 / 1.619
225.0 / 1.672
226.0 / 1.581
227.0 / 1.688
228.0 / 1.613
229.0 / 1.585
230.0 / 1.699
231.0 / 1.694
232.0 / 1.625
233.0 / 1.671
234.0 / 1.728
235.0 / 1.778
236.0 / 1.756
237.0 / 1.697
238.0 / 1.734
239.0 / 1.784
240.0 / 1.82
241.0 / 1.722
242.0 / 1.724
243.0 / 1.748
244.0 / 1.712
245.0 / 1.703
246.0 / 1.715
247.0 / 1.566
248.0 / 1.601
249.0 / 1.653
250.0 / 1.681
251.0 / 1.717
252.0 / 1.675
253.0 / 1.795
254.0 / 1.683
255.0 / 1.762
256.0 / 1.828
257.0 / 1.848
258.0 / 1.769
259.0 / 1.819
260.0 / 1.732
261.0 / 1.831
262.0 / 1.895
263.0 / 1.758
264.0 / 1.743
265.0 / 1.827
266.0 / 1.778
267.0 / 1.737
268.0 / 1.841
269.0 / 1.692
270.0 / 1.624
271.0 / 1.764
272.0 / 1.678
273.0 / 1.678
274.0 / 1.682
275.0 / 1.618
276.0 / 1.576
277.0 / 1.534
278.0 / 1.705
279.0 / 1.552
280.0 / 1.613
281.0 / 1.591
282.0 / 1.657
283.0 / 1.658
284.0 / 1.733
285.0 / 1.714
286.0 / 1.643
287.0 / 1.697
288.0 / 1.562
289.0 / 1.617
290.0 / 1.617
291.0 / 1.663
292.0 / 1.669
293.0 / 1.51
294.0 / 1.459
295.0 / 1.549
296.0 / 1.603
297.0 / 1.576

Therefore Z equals 1.05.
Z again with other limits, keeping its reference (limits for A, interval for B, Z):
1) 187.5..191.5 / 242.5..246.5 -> 1.03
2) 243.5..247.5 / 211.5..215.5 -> 1.00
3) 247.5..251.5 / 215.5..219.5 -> 0.99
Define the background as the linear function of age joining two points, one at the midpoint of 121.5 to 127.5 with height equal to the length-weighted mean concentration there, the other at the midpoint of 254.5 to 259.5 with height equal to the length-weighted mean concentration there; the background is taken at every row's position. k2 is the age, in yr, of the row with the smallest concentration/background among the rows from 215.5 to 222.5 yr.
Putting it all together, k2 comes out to 219.0 yr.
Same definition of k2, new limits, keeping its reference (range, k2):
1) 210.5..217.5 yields 217.0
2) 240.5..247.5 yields 247.0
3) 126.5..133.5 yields 128.0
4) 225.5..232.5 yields 226.0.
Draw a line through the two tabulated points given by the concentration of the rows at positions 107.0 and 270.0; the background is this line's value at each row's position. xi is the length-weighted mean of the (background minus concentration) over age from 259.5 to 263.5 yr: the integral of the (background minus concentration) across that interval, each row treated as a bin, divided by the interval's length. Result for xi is -0.17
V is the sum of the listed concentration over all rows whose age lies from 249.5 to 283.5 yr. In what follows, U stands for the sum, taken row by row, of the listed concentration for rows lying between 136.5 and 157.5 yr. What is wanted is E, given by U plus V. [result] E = 94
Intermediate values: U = 35.5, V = 58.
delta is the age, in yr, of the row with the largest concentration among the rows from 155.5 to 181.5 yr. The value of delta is 159.0 yr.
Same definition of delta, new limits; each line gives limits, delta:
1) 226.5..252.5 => 240.0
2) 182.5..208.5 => 208.0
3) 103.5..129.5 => 117.0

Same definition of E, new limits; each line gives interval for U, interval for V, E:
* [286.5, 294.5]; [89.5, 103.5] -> 37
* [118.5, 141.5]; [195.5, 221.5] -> 82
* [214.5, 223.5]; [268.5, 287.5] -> 46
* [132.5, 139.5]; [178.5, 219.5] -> 77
